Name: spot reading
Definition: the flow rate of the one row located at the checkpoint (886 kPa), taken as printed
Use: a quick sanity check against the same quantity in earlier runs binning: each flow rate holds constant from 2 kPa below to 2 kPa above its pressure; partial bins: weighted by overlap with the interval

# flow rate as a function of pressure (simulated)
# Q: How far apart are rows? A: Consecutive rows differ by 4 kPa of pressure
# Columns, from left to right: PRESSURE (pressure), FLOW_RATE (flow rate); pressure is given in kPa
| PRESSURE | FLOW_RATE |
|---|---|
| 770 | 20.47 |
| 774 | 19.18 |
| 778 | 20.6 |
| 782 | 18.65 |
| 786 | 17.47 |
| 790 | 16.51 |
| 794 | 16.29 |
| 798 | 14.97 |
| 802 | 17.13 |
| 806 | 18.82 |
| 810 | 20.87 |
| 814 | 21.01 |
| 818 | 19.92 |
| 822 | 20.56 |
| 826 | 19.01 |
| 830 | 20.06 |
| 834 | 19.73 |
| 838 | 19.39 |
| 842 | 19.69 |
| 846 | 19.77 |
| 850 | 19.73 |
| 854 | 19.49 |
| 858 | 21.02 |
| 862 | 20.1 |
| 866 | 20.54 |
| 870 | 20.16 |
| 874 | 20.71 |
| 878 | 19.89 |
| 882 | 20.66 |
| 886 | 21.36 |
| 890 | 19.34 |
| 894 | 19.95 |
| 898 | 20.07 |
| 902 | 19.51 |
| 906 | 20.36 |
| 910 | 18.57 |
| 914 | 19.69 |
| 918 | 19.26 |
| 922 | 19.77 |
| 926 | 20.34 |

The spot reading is 21.36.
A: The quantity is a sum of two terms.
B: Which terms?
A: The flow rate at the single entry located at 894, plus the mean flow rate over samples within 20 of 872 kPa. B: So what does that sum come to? 40.3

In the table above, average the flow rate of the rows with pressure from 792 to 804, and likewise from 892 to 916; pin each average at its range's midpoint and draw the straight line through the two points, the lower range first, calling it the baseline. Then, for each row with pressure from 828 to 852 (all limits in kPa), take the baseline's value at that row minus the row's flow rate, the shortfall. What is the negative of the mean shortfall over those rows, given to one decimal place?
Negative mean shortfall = 2.2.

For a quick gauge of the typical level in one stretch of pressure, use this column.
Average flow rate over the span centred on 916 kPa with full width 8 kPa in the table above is 19.5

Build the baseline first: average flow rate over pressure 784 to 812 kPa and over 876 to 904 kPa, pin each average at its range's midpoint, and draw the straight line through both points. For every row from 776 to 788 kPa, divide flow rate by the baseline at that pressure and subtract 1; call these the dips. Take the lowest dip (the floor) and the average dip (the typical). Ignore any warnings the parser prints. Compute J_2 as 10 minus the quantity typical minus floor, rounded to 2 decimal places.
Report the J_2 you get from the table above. 9.91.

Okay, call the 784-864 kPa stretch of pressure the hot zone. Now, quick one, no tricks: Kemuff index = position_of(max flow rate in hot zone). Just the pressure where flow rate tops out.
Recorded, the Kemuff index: 858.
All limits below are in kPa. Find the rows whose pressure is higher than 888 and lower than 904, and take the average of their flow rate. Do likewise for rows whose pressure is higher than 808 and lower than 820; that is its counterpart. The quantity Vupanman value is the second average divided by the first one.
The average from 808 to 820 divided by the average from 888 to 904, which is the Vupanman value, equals 1.04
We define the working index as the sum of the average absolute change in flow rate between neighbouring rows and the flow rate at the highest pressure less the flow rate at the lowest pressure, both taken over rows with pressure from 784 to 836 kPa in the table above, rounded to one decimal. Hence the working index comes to 3.4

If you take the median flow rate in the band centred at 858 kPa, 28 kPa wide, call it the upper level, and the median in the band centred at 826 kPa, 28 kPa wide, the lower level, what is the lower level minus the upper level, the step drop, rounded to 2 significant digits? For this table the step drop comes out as -0.18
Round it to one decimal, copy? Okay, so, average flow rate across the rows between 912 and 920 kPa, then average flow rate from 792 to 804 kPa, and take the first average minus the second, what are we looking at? 3.3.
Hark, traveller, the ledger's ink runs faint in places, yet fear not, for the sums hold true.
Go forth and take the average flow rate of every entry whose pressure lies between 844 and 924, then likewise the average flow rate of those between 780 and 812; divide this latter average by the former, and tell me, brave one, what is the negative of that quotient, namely -0.88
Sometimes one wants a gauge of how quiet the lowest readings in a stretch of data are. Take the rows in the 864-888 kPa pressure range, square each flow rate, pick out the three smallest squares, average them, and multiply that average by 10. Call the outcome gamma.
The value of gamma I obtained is 4080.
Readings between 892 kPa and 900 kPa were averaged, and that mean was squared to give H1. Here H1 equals 400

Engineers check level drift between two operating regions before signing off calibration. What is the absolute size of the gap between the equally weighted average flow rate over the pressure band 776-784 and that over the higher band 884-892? 0.7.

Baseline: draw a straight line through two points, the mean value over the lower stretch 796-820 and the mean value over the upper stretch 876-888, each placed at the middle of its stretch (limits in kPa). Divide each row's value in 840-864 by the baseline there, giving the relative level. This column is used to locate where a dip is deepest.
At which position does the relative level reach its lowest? 854 kPa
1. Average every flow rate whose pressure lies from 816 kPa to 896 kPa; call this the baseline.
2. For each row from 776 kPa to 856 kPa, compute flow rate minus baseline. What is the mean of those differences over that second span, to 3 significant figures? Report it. -1.07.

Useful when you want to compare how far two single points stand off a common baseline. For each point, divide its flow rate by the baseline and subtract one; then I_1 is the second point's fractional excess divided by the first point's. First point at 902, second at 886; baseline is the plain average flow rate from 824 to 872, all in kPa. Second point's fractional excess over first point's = -3.9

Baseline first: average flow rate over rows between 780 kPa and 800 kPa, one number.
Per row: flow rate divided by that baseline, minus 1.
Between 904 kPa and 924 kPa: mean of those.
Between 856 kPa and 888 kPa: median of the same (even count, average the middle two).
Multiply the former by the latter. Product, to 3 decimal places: 0.037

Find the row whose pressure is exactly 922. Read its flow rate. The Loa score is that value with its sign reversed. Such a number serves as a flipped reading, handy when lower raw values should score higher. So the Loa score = -19.8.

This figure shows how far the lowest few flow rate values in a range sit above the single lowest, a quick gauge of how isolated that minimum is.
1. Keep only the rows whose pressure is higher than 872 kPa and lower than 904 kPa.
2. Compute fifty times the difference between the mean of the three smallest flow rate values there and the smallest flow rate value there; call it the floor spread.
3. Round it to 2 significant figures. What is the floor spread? 12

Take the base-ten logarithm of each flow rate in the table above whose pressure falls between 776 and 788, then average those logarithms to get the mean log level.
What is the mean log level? 1.28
